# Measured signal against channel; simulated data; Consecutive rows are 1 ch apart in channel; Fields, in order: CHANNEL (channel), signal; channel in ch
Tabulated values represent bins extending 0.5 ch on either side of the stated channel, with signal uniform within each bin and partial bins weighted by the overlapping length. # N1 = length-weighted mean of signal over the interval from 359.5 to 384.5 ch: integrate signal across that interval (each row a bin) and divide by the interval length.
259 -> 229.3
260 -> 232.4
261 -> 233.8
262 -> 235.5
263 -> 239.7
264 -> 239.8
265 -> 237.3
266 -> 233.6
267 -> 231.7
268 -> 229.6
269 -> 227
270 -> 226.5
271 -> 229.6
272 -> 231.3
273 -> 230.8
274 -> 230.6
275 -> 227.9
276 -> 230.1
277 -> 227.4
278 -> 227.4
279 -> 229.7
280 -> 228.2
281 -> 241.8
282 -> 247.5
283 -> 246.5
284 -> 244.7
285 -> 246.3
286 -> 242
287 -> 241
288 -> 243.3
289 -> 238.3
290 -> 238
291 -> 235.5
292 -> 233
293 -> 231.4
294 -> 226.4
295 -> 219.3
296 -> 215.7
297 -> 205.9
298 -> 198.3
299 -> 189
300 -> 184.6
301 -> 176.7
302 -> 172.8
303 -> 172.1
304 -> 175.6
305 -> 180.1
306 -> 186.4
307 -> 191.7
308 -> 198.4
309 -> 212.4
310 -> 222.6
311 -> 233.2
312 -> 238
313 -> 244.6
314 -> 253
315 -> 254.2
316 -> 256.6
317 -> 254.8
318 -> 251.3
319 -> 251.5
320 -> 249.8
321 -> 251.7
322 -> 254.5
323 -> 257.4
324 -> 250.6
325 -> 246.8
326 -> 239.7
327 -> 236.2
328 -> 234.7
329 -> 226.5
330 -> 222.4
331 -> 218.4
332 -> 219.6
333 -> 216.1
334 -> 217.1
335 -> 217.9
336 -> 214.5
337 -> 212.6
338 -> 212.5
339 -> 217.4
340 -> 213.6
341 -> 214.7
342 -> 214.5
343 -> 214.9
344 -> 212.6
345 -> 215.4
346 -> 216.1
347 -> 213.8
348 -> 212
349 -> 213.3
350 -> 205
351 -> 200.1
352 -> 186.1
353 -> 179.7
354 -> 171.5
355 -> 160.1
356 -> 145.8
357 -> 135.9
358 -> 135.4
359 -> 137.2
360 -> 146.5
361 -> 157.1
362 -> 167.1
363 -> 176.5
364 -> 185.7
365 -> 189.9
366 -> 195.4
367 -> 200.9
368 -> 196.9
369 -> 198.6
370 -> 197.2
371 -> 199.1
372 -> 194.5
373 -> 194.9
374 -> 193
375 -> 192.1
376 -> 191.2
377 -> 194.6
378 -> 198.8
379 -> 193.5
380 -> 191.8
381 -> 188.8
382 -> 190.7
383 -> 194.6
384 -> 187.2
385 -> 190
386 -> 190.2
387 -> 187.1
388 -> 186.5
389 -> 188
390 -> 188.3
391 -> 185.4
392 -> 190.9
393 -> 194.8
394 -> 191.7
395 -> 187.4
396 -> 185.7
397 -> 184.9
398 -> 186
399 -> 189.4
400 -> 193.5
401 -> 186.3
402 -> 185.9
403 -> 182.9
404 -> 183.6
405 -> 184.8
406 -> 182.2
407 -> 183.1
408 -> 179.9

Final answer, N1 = 189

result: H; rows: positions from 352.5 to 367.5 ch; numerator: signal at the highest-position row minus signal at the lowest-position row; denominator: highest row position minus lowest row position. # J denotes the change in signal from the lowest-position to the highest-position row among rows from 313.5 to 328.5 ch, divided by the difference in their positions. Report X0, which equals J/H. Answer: -0.9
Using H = 1.5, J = -1.3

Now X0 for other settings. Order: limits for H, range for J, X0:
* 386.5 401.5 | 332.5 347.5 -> 2.9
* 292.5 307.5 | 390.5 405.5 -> 0.0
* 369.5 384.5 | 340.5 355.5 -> 5.5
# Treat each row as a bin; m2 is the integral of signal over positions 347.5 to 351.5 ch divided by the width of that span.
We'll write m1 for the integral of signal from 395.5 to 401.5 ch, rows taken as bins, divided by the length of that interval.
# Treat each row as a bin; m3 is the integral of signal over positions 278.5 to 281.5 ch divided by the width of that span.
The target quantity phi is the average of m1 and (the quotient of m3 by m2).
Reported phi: 94.4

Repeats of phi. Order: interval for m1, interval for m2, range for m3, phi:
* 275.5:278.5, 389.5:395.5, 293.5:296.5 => 114.7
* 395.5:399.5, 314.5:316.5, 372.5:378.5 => 93.6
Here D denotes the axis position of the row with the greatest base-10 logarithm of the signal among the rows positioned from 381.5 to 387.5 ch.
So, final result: 383 ch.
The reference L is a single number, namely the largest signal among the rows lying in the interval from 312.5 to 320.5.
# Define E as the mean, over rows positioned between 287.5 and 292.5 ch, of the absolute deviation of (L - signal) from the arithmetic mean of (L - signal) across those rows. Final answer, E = 3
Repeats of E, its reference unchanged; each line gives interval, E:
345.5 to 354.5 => 14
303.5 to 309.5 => 10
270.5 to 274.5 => 0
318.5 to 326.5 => 4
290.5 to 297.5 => 9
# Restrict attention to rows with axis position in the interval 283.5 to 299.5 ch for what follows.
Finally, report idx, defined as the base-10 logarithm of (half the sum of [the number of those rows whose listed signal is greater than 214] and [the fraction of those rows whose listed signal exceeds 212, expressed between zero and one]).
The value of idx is 0.8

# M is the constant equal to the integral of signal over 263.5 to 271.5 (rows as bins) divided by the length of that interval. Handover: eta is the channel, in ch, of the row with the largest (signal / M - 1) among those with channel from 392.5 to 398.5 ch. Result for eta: 393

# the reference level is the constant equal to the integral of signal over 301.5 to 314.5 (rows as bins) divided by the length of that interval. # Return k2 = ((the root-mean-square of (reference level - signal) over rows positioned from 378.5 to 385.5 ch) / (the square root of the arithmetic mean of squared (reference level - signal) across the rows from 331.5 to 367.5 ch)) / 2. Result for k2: 0.25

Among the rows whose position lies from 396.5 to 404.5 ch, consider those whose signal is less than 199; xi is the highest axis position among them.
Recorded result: 404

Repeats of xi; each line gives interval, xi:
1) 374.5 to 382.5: 382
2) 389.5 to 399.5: 399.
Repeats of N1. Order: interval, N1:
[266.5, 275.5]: 229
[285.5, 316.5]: 216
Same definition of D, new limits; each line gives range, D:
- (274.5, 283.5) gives 282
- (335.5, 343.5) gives 339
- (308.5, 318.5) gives 316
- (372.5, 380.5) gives 378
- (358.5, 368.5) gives 367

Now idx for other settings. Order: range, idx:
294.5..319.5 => 0.8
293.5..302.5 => 0.2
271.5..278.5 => 0.6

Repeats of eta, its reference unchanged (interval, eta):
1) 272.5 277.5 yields 273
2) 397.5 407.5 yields 400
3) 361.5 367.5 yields 367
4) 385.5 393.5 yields 393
